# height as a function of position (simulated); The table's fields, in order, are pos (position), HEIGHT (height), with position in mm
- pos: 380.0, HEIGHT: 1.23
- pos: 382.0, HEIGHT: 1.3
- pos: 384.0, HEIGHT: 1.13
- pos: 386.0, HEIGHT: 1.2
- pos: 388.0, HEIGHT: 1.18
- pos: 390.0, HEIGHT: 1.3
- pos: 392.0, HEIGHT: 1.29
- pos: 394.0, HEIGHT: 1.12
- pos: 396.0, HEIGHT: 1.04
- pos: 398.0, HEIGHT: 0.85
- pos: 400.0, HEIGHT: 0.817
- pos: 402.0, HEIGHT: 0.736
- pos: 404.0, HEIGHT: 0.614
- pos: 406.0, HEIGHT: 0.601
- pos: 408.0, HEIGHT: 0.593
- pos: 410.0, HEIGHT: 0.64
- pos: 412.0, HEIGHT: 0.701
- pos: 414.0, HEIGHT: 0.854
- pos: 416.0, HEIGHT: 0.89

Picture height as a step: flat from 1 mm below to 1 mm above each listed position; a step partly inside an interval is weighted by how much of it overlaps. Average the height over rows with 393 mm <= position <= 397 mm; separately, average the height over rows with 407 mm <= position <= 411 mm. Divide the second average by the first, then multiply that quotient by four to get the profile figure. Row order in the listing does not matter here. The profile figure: 2.3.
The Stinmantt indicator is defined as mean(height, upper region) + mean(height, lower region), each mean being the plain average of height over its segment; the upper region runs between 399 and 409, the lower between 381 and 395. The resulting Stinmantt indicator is 1.89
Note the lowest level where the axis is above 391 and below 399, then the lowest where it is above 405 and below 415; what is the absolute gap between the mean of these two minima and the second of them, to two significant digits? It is 0.13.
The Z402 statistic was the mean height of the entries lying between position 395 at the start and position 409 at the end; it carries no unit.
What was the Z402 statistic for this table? 0.8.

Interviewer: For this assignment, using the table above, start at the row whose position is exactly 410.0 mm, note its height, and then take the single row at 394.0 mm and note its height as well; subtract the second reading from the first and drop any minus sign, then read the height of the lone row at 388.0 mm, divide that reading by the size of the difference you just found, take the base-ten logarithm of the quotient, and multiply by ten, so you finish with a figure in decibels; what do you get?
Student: 3.9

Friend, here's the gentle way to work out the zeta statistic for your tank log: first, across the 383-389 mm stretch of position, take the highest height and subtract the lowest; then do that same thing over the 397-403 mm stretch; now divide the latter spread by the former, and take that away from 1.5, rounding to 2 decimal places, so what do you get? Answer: -0.13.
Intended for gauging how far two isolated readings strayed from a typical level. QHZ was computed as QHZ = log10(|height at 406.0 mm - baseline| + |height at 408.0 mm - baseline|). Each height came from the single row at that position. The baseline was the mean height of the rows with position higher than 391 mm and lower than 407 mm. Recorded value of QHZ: -0.2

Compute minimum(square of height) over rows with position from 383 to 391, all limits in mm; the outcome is 1.3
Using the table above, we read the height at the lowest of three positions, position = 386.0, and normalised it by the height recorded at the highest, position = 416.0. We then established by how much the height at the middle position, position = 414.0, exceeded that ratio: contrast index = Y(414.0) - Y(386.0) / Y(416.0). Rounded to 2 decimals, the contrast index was -0.49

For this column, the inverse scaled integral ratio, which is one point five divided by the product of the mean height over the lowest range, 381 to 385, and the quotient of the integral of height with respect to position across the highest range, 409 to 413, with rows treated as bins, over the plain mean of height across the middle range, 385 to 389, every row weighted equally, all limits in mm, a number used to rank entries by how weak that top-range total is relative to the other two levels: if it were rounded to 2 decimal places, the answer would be 0.55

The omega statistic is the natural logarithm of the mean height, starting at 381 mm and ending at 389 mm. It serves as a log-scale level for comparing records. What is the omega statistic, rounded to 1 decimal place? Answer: 0.2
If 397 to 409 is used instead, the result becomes -0.4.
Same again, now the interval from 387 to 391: 0.2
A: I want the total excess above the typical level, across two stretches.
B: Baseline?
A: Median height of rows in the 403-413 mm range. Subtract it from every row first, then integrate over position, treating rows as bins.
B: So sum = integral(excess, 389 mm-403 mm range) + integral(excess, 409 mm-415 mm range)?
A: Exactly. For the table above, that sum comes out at 6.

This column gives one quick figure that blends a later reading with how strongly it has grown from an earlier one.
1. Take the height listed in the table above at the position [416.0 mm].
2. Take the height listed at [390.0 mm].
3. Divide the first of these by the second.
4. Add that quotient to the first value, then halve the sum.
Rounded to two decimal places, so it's 0.79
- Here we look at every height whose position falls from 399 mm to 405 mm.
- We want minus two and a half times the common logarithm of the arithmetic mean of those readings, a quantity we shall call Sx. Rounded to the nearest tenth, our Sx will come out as 0.4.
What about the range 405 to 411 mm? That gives 0.5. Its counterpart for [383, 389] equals -0.2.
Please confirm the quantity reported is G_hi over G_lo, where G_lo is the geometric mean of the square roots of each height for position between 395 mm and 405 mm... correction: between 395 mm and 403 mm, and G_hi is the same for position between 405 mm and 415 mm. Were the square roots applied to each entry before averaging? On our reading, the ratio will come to 0.89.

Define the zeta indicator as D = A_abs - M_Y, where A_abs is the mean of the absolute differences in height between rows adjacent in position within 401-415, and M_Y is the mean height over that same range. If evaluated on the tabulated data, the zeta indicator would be -0.6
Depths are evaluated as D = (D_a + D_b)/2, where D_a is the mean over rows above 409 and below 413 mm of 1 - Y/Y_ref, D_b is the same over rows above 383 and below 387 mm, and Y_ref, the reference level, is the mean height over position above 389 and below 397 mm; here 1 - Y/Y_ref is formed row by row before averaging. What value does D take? 0.23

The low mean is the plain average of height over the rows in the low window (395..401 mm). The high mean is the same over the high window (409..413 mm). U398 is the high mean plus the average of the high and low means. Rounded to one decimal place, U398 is 1.5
